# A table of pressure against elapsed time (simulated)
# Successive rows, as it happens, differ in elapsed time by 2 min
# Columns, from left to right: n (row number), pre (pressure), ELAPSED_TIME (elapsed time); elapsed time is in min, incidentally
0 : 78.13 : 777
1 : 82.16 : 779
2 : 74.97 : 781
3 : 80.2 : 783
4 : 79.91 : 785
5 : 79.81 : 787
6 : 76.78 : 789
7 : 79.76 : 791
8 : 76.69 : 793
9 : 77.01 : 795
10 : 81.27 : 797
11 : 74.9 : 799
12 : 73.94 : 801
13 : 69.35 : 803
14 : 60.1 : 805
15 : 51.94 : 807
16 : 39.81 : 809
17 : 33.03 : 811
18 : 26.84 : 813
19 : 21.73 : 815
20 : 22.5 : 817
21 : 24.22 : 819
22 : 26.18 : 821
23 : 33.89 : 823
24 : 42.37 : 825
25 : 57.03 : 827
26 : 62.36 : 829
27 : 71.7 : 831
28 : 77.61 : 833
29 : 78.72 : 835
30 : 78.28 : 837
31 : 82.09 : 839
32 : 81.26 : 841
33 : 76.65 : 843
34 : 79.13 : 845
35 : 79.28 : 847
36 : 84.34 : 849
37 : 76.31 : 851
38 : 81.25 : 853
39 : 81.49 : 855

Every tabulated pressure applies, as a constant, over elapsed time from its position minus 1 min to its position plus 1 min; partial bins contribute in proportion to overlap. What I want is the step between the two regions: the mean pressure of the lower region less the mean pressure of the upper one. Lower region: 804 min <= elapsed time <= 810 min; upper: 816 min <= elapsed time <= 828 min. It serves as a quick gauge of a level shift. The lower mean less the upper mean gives 16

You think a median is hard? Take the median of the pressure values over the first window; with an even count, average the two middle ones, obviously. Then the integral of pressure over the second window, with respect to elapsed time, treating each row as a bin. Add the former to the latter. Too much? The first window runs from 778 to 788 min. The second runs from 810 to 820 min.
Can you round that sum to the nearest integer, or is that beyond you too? 337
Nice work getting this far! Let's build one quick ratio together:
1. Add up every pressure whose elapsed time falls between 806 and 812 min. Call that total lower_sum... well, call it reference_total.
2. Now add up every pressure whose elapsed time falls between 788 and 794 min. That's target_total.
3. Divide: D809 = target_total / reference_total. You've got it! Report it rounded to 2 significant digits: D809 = 1.9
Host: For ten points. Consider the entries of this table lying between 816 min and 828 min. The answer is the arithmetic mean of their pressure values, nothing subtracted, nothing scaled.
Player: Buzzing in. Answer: 34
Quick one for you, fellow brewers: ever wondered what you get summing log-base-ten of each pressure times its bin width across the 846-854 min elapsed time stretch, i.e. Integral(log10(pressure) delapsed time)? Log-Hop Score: 15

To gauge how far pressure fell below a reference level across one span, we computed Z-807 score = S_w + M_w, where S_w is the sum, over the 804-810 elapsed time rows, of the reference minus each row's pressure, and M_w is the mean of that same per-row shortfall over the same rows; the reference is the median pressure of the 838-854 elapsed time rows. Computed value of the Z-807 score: 119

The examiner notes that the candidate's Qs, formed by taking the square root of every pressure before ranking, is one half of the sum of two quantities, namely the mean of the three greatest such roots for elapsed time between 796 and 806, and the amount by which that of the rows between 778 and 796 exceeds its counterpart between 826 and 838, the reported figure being 4.45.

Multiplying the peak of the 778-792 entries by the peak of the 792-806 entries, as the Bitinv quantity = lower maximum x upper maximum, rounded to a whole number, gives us 6677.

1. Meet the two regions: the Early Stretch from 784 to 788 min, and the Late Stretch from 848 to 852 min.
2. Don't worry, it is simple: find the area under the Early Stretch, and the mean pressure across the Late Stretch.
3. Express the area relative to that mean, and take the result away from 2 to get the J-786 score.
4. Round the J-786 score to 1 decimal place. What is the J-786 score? -2.0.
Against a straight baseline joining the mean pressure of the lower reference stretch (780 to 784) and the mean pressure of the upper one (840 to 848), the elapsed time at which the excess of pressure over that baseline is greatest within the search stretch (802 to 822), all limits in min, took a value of 803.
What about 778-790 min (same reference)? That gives 779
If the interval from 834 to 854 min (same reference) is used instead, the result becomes 849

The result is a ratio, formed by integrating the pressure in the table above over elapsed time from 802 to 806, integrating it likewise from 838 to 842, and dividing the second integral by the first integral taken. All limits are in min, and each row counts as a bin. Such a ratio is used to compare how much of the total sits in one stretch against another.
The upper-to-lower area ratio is 1.26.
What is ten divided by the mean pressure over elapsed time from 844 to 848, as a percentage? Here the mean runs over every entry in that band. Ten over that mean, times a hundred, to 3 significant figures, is 12.6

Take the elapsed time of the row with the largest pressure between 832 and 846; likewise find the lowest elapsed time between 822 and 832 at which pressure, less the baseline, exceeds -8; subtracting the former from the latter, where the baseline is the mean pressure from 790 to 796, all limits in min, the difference -8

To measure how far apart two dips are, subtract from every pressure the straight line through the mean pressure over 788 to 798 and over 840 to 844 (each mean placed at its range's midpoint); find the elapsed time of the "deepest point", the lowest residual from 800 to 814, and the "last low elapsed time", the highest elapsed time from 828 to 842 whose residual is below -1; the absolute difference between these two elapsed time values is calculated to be 20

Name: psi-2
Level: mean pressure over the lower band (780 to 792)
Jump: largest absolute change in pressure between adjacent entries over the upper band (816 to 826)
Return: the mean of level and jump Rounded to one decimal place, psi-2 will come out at 43.5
